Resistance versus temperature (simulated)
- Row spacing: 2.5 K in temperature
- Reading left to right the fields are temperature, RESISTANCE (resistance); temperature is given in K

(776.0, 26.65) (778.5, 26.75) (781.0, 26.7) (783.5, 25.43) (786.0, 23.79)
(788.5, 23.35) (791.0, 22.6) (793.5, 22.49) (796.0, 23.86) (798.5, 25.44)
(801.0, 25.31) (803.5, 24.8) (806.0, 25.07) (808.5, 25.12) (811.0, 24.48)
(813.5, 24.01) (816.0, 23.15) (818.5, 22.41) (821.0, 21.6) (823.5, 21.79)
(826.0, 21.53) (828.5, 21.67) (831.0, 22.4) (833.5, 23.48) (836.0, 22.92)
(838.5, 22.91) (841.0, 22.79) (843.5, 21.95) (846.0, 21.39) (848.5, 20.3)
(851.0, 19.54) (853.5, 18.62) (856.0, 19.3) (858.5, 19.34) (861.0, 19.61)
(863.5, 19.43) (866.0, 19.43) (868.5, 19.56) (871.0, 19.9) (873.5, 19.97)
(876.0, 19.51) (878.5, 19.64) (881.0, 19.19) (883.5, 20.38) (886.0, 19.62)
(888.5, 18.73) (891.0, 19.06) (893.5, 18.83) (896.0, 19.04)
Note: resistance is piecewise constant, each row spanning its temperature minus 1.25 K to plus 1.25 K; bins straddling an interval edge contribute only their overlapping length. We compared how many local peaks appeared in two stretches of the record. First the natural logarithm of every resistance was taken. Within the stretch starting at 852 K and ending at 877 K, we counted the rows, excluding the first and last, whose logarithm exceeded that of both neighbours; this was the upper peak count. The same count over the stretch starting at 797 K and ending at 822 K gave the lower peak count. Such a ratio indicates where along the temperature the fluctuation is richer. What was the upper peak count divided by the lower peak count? 2.0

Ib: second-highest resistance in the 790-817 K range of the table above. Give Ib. 25.31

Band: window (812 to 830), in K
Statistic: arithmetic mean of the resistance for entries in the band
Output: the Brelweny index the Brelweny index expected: 22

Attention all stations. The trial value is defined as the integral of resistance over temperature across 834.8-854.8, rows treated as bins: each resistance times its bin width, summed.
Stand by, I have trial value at 426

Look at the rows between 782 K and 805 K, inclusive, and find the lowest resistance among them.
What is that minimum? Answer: 22.49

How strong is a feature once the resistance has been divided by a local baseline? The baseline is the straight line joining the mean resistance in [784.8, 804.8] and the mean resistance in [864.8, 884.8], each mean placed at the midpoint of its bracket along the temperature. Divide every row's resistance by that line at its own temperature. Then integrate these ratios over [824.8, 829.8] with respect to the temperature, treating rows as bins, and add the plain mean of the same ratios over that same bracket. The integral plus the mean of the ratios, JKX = 5.83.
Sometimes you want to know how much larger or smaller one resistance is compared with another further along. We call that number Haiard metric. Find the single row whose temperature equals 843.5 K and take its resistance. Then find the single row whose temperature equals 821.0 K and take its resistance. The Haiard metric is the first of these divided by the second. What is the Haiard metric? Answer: 1.02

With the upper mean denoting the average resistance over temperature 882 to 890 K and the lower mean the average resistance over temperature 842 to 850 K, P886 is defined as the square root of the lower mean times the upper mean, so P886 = 20.4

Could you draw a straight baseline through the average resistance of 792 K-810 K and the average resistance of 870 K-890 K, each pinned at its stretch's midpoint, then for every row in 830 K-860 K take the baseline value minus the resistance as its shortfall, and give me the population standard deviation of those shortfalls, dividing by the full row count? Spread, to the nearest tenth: 1.2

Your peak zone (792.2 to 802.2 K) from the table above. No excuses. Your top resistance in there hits 25.44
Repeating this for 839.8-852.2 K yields 22.79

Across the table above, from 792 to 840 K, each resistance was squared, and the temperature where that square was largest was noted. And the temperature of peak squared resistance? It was 798.5 K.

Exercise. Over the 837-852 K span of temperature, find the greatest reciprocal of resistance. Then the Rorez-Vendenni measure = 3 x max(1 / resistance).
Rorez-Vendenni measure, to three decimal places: 0.154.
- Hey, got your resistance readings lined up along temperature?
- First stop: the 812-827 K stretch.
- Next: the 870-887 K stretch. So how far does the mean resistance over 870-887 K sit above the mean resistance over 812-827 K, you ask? -2.7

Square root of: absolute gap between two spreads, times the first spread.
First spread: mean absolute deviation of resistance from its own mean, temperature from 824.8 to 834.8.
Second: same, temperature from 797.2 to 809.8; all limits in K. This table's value 0.6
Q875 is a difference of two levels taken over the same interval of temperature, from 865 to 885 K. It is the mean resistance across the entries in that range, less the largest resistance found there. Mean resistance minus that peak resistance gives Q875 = -0.68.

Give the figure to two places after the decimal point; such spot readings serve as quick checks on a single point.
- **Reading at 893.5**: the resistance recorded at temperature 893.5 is 18.83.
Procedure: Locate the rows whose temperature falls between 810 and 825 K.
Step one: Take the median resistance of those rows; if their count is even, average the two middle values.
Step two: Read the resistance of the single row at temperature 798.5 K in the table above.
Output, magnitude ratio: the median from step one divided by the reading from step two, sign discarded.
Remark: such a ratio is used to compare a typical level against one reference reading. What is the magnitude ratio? 0.90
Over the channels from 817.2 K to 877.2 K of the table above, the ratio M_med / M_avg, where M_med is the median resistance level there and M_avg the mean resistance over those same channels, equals 1.00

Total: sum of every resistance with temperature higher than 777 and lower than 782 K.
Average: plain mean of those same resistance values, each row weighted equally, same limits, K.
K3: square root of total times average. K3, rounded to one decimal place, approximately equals 37.8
